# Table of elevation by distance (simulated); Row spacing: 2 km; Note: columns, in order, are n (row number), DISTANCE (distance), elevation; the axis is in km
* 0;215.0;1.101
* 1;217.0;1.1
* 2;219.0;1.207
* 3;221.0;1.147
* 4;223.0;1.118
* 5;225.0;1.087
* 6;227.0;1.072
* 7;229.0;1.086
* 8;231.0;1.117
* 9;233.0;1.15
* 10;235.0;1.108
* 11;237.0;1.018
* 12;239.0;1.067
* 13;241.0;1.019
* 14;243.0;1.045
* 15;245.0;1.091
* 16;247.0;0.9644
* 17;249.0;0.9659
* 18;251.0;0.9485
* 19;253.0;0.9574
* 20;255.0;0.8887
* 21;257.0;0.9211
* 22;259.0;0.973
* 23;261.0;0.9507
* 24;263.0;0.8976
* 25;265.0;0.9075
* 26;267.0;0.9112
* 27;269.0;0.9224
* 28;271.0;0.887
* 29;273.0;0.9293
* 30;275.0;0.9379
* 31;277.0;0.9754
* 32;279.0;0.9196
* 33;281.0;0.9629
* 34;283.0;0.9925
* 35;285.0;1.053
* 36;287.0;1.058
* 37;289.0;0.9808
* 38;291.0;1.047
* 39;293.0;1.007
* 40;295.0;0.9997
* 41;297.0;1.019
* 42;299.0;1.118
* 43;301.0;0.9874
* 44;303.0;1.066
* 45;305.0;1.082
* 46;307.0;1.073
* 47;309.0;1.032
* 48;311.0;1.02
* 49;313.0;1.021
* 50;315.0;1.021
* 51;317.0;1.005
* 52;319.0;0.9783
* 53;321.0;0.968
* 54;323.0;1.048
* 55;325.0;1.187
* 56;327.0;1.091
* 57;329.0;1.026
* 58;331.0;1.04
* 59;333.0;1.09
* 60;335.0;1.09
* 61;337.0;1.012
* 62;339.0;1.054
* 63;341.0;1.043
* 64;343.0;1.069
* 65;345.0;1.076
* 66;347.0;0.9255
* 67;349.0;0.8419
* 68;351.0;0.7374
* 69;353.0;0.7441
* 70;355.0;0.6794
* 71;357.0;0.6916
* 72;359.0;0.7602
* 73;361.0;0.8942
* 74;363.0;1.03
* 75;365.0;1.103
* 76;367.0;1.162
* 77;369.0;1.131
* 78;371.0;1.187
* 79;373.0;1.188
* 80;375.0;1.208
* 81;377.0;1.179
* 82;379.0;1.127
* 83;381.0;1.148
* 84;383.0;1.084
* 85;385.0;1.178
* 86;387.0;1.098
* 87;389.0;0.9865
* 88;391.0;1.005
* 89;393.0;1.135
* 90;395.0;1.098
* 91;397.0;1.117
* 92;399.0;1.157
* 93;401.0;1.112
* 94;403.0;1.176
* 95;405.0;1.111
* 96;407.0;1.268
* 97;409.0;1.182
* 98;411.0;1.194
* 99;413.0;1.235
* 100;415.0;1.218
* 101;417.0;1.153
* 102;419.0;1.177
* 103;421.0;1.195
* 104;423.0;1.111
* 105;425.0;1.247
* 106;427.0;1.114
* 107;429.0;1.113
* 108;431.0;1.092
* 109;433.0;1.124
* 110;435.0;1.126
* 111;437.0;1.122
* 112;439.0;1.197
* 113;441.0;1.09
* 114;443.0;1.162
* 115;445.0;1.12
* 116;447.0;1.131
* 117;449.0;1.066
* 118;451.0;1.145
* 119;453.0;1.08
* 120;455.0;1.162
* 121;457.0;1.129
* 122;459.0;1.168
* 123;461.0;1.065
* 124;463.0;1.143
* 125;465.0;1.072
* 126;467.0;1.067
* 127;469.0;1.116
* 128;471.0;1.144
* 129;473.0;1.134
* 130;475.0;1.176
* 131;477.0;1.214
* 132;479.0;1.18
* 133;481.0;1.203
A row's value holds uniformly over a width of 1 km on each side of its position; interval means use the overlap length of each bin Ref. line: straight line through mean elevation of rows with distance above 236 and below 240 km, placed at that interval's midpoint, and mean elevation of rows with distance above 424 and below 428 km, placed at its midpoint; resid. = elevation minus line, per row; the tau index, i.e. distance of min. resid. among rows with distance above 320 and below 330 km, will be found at 321.0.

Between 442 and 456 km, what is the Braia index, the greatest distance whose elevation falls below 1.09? 453.0 km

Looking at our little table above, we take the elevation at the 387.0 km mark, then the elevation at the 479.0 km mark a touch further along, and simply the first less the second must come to -0.1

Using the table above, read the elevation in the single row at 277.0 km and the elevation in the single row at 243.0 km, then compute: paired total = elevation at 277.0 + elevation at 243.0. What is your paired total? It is 2.02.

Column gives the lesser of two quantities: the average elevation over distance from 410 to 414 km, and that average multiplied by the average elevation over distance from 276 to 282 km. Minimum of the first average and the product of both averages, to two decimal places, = 1.16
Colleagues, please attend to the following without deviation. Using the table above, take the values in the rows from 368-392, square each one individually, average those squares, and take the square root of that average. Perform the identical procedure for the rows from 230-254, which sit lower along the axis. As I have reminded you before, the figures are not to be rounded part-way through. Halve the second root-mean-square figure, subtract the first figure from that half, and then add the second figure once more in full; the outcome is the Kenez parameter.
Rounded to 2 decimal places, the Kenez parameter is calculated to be 0.43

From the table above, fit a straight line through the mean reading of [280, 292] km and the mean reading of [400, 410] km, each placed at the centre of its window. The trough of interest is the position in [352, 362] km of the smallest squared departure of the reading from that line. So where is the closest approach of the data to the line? 361.0 km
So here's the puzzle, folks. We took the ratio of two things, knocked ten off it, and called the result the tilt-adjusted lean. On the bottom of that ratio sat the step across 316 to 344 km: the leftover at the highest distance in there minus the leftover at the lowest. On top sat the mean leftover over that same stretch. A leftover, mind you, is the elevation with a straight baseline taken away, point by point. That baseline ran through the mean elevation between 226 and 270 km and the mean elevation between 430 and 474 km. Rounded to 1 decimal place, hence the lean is -10.0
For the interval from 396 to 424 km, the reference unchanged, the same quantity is -13.5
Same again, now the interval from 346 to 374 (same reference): -10.5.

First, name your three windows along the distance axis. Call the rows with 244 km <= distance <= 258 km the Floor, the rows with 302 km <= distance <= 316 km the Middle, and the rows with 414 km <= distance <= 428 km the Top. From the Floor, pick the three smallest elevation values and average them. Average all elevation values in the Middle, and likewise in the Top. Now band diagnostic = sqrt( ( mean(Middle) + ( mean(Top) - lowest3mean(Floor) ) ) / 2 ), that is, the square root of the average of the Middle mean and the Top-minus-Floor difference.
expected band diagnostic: 0.806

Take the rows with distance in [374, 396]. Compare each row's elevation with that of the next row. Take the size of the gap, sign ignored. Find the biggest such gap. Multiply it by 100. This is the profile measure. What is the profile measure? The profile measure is 13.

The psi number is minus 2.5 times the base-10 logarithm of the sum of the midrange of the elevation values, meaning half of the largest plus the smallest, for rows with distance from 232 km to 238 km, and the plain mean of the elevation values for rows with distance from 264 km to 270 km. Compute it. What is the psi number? -0.75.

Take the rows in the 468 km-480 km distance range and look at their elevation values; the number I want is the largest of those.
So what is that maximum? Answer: 1.214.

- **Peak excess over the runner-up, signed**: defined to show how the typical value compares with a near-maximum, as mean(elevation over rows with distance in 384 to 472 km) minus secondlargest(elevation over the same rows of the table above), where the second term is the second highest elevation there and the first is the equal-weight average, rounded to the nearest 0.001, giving -0.113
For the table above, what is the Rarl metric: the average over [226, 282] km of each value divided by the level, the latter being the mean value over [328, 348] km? 0.95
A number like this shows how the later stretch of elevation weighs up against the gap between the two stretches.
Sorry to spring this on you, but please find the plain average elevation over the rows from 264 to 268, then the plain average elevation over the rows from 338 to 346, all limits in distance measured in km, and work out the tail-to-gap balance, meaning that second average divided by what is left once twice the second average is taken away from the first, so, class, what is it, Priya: -0.88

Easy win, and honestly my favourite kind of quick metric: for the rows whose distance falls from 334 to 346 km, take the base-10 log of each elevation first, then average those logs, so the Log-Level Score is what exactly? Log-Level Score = 0.02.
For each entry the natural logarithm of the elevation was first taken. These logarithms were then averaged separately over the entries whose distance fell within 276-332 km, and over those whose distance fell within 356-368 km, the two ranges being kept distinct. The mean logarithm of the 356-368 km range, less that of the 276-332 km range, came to -0.11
